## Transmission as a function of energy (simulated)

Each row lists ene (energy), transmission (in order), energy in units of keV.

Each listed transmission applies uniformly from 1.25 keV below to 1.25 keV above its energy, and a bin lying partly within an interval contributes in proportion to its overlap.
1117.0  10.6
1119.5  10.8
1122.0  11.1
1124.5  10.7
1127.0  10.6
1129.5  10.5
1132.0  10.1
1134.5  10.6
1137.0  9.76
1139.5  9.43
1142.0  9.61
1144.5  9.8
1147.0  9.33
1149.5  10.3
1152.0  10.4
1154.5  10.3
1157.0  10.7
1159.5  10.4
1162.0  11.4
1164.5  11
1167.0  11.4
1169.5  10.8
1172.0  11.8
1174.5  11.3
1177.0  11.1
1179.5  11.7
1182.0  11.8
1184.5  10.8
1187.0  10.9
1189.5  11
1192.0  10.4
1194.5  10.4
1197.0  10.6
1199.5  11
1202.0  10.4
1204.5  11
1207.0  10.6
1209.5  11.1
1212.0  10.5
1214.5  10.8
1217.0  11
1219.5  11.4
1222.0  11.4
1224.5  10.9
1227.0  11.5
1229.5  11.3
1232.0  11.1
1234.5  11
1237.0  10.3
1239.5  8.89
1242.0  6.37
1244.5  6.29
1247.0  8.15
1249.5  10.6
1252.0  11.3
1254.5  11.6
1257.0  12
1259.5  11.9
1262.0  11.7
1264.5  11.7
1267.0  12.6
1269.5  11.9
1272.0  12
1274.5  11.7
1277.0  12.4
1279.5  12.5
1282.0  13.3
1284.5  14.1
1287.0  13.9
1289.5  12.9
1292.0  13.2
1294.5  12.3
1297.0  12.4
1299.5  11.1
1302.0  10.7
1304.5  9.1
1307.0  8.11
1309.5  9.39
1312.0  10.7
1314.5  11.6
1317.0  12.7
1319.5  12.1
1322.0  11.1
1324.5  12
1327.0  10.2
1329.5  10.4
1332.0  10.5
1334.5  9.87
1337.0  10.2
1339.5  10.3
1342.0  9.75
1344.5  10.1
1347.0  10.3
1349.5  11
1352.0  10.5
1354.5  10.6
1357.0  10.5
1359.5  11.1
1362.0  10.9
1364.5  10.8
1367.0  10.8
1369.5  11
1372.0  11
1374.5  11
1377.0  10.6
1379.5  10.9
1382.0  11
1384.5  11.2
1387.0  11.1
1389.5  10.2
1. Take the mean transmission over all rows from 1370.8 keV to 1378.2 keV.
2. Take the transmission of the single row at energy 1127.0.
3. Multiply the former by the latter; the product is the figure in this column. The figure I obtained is 115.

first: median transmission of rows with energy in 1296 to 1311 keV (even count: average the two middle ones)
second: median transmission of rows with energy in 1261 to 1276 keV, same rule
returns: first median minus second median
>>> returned -1.8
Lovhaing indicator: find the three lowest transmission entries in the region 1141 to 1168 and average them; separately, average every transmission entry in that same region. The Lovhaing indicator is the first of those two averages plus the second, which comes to 20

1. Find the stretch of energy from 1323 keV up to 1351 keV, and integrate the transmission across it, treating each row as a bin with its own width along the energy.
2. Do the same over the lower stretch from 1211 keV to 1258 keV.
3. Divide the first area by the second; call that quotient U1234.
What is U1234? 0.6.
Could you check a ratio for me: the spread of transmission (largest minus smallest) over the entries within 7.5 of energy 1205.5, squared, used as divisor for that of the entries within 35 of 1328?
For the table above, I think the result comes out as 9.4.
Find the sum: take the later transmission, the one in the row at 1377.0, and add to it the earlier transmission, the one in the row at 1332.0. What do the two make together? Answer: 21.1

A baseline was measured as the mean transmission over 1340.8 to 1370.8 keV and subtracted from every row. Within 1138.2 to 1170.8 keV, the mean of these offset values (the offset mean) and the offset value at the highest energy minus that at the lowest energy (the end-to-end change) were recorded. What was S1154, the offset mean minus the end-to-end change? -1.6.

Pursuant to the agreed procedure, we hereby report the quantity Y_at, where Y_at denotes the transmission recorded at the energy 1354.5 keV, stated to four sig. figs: 10.60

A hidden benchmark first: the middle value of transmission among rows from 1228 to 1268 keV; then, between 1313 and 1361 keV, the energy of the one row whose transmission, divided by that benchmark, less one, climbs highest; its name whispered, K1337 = 1317.0 keV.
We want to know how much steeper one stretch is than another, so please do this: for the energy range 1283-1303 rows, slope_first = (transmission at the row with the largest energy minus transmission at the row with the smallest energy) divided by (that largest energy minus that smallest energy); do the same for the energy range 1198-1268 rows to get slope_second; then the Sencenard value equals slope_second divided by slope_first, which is -0.12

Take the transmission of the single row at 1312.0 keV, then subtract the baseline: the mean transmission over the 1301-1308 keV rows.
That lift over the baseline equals 1.4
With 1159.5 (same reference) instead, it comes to 1.1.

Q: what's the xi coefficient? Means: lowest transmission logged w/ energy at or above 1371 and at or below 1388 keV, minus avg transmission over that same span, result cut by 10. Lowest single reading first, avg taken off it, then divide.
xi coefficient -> -0.037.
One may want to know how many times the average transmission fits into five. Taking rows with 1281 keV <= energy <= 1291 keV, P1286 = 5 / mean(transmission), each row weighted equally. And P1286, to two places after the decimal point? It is 0.37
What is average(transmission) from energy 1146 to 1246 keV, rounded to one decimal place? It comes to 10.6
